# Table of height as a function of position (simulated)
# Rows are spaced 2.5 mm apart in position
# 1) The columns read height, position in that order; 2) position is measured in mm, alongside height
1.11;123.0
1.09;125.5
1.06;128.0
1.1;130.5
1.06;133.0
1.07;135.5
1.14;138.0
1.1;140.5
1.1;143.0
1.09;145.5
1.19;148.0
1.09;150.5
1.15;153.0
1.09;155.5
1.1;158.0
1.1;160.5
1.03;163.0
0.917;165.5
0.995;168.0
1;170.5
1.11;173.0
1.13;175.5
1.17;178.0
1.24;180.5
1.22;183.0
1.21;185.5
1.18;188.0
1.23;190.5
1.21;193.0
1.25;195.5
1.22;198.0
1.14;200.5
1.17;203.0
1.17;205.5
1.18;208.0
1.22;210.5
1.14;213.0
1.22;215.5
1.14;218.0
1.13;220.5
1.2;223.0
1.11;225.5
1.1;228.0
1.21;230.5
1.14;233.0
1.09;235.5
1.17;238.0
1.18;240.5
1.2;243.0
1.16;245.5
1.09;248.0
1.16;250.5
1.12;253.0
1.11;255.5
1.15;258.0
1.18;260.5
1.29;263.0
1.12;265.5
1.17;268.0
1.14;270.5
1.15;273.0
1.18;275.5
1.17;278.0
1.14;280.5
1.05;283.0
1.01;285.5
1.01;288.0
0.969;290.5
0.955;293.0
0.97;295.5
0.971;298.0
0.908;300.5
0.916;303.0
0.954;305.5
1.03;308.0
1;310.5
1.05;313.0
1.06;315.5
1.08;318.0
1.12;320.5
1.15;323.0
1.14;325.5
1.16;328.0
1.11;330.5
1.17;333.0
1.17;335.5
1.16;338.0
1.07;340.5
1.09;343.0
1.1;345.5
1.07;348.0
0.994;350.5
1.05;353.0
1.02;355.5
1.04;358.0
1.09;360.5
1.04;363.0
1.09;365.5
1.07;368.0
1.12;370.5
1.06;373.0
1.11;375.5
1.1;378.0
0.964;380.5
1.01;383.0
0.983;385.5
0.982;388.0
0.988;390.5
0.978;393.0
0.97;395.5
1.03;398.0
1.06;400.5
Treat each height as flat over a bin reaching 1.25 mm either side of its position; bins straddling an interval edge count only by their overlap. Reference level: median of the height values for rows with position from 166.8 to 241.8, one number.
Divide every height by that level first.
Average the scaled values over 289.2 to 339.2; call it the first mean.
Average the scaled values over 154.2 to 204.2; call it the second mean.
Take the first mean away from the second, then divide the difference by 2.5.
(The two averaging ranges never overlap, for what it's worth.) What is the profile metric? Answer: 0.029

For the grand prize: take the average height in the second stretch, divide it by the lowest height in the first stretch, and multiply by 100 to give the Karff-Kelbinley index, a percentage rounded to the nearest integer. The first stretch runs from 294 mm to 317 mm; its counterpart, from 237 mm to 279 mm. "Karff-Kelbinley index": 128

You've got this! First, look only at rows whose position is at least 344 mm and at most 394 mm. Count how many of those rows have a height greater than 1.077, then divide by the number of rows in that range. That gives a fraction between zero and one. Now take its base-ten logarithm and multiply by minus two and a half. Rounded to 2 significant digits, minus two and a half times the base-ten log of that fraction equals 1.3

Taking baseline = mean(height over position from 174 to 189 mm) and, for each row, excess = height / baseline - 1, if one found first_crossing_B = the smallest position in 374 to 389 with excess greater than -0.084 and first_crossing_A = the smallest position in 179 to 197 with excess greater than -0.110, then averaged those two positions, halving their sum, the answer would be 278.0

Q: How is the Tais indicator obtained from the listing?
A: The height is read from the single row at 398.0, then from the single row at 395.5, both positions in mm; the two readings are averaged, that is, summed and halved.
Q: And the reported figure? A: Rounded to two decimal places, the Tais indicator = 1.00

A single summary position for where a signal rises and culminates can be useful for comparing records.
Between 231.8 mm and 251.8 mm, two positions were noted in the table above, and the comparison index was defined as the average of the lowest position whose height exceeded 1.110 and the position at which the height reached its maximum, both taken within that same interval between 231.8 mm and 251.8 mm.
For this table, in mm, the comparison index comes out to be 238.0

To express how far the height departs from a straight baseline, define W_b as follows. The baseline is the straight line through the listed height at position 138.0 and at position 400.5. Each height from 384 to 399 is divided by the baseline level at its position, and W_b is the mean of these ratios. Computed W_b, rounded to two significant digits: 0.93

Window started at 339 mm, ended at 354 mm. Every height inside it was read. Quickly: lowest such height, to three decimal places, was 0.994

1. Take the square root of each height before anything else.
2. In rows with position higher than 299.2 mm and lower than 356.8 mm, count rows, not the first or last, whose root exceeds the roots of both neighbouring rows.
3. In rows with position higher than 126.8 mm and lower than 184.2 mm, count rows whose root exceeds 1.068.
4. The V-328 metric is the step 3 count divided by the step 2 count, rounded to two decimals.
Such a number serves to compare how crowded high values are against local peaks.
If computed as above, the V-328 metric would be 1.00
